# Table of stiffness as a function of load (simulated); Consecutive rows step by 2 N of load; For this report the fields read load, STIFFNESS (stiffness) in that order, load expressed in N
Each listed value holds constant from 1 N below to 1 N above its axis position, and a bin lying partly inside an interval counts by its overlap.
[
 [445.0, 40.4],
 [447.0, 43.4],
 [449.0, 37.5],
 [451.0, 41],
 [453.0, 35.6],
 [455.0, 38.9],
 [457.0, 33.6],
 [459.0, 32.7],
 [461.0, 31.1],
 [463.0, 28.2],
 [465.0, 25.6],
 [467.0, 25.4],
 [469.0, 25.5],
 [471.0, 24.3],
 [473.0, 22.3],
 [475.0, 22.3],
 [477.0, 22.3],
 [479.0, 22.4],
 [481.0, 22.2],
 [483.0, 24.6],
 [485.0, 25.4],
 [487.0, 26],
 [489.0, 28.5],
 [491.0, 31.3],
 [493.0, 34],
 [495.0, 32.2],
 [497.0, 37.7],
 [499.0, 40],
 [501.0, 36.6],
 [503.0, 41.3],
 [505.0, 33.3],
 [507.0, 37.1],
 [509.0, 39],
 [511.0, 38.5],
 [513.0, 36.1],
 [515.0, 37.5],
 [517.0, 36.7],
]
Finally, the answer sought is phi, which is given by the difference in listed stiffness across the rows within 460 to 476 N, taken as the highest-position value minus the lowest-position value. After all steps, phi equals -9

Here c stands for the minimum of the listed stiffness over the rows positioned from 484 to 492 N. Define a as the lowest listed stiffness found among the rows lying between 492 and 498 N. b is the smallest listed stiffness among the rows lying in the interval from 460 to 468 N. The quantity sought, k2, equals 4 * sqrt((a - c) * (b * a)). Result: 298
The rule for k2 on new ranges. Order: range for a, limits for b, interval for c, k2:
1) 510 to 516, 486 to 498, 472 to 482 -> 457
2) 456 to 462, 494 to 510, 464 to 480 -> 375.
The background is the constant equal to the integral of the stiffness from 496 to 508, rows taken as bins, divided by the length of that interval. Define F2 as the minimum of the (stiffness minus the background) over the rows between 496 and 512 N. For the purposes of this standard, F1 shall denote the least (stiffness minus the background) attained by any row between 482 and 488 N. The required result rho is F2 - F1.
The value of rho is 8.7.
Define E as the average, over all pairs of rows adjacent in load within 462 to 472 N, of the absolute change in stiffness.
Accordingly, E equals 1.0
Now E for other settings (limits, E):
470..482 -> 0.5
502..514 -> 3.3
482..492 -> 1.7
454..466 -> 2.7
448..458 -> 4.4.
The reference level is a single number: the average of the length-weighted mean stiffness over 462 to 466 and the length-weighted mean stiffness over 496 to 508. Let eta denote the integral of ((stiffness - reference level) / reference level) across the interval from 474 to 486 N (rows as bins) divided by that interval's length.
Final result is -0.28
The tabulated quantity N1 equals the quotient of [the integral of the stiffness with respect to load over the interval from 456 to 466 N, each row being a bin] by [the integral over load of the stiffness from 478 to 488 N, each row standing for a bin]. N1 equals 1.25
